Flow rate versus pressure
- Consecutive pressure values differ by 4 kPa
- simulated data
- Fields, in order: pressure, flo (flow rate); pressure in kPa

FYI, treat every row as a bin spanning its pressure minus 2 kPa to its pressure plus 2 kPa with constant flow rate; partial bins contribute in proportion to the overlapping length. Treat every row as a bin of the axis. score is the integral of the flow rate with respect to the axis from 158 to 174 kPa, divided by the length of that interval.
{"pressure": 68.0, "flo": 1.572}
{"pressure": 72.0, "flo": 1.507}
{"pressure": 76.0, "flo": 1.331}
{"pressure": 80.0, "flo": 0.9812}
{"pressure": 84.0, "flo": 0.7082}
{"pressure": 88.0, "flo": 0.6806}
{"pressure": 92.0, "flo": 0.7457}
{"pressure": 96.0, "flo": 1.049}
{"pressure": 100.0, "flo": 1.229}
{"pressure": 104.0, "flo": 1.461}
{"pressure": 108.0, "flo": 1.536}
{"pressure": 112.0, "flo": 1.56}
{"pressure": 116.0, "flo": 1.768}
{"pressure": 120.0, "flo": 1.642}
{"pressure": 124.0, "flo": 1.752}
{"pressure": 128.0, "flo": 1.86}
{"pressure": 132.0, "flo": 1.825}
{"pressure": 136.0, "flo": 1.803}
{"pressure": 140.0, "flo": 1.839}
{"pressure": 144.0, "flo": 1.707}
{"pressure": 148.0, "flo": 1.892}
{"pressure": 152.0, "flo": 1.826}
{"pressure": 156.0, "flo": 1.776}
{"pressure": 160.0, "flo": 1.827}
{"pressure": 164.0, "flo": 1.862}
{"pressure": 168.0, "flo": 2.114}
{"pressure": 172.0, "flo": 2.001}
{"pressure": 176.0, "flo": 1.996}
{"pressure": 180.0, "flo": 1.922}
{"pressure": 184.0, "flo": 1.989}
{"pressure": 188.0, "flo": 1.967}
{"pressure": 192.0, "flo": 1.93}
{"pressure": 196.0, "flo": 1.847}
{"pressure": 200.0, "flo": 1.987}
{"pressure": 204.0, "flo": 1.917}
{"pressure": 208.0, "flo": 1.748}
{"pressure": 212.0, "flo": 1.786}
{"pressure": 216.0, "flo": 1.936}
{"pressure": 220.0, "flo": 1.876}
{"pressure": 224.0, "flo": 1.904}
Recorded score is 2.0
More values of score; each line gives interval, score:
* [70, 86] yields 1.1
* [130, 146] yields 1.8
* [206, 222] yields 1.8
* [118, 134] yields 1.8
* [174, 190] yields 2.0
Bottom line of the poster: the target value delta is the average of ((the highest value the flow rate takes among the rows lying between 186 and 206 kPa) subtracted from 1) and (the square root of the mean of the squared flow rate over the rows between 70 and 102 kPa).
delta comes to 0.04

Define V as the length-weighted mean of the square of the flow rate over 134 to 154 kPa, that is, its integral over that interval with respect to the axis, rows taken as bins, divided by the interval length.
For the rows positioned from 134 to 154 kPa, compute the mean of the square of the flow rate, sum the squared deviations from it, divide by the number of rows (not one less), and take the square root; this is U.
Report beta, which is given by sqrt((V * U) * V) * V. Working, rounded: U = 0.22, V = 3.3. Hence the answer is 5.1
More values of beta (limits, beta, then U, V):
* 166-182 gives 8.6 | 0.28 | 4.0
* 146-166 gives 4.3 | 0.14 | 3.4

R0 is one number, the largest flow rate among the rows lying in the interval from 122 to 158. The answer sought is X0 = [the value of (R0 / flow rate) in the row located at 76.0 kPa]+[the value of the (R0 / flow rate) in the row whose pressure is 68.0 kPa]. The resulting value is 2.63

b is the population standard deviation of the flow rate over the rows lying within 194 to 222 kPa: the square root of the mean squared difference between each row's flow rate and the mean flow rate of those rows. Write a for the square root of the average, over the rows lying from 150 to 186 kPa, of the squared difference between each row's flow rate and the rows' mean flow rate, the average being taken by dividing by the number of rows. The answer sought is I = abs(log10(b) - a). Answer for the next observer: 1.21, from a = 0.103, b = 0.078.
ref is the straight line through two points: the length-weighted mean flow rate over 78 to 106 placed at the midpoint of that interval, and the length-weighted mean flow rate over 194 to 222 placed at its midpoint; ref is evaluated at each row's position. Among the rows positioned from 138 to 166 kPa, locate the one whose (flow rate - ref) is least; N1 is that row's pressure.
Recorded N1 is 156.0 kPa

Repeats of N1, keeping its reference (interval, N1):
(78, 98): 88.0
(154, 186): 180.0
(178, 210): 208.0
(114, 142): 120.0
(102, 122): 104.0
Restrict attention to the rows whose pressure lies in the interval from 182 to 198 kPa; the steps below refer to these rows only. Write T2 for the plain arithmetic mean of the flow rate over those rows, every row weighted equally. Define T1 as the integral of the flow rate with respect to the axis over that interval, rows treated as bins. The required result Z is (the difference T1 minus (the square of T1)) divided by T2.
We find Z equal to -479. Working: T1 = 31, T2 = 1.9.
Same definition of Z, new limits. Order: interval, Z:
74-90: -221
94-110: -322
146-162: -453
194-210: -464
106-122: -400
